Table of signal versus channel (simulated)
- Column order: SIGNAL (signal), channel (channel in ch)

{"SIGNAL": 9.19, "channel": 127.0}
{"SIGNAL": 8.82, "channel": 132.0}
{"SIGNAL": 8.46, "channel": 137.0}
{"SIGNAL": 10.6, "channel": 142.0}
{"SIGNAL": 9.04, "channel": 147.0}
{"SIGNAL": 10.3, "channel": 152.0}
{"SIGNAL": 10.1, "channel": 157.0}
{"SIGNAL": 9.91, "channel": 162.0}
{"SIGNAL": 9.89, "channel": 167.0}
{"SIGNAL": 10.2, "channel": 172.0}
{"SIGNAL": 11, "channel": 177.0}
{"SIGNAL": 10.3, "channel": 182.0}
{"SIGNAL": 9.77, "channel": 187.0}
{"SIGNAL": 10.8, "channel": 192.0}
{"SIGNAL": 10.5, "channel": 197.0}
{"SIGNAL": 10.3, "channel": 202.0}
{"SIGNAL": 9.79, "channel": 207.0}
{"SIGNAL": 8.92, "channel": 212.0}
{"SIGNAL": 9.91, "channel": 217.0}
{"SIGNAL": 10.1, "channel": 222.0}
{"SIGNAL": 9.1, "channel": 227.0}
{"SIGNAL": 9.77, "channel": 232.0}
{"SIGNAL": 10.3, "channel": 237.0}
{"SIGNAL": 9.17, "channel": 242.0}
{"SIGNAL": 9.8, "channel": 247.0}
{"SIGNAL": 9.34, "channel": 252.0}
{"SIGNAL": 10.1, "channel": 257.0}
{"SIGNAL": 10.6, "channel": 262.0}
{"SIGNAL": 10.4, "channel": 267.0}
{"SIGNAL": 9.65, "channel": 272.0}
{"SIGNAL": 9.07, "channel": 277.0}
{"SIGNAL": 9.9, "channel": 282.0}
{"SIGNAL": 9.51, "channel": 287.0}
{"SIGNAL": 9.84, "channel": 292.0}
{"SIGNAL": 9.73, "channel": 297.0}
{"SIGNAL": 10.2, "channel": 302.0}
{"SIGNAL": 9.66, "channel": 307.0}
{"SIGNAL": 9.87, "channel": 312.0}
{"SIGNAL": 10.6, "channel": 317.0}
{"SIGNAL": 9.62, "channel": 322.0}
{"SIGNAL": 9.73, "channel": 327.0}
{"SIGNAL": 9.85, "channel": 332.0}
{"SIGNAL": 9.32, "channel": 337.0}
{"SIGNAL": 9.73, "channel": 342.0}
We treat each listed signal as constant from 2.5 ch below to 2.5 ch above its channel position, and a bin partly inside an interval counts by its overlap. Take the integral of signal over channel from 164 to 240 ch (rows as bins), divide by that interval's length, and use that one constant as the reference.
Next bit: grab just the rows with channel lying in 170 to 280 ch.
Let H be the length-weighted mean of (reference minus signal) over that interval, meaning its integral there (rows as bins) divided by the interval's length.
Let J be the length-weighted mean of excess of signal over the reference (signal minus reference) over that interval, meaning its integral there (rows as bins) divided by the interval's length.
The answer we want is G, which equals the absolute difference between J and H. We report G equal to 0.18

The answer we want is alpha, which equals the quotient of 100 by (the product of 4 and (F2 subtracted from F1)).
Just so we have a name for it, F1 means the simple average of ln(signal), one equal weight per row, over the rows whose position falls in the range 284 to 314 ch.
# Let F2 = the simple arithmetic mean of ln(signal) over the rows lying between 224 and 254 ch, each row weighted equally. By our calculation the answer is 1060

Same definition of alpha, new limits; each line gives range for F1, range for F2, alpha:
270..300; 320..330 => -3876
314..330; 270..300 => 678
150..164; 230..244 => 677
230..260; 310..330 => -1177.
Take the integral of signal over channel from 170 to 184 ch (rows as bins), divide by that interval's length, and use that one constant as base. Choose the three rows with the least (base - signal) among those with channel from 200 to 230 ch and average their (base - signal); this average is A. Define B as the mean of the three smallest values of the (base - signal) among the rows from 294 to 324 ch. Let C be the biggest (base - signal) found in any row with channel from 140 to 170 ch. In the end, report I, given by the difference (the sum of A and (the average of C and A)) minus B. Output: 1.1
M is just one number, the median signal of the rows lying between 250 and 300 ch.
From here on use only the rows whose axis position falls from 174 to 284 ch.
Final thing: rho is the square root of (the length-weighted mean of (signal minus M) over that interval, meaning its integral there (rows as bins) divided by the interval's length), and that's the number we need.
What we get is 0.39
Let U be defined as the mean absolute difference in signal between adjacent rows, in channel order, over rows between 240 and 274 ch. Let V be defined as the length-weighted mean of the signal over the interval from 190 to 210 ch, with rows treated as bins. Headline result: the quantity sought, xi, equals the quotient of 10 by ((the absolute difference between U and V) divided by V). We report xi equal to 10.6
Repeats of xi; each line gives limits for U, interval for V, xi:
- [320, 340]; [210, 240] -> 10.3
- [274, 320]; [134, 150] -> 10.5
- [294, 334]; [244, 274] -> 10.5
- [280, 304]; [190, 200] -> 10.3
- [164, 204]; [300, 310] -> 10.6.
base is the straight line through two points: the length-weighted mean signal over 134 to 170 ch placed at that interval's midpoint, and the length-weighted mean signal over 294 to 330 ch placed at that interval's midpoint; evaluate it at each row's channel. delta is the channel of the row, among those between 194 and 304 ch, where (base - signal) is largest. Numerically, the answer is 212.0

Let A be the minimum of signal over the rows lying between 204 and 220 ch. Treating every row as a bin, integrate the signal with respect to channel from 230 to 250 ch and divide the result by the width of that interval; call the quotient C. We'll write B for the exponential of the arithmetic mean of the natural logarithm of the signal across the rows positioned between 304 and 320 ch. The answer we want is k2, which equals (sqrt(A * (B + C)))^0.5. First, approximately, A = 8.92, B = 10.0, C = 9.75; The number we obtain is 3.64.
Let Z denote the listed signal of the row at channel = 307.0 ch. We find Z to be 9.66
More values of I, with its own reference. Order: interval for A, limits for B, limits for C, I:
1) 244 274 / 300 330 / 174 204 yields 0.3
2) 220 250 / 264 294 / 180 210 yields 0.6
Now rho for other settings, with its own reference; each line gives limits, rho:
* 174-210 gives 0.74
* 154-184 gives 0.67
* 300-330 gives 0.39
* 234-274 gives 0.37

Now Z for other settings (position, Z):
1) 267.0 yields 10.4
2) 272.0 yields 9.65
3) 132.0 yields 8.82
